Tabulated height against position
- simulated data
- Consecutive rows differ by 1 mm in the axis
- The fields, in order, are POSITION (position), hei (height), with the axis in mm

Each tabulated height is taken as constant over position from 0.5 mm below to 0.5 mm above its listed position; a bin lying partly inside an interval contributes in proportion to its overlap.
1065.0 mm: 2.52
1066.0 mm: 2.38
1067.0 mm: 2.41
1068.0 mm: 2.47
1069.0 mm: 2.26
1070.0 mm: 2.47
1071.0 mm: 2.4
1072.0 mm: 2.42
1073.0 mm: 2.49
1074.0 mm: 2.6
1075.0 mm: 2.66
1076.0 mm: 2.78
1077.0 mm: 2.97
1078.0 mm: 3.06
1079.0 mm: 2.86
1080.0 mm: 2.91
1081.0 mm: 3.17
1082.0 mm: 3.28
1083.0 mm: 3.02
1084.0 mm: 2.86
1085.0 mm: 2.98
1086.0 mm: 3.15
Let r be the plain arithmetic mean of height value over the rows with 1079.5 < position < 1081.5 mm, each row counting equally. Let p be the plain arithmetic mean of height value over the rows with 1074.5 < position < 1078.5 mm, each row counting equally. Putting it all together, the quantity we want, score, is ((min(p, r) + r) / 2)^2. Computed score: 8.7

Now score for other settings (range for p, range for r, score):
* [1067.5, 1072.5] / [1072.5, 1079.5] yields 6.7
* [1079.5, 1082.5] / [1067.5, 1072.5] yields 5.8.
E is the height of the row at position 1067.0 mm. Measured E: 2.41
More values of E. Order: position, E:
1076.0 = 2.78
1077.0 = 2.97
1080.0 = 2.91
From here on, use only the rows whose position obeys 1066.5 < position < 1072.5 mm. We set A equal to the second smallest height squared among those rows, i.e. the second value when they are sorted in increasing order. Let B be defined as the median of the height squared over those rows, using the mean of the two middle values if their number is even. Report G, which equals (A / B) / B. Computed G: 0.17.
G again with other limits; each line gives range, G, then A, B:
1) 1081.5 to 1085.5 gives 0.11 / 8.9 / 9.0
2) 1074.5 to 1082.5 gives 0.10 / 7.7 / 8.6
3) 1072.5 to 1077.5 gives 0.14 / 6.8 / 7.1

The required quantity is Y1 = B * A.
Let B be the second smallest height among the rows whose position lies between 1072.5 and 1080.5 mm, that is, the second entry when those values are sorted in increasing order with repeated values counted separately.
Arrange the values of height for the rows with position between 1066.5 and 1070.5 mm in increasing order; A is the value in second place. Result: 6.3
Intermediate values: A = 2.41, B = 2.6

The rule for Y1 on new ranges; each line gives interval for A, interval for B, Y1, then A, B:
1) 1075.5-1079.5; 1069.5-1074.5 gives 6.9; 2.86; 2.42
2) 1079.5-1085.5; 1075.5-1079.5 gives 8.3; 2.91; 2.86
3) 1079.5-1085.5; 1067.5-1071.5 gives 7.0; 2.91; 2.4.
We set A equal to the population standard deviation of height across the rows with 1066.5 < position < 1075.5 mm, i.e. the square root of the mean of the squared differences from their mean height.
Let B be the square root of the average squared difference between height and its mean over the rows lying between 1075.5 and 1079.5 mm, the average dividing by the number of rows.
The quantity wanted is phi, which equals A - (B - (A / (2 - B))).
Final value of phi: 0.06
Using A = 0.11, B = 0.11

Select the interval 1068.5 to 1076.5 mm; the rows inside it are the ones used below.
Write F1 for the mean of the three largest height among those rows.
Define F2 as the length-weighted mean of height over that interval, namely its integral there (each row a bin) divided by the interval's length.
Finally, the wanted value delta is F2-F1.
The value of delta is -0.17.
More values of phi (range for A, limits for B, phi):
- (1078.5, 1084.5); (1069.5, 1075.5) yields 0.15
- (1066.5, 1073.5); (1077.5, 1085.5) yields -0.03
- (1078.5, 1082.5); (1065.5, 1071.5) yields 0.20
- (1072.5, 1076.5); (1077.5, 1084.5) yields 0.01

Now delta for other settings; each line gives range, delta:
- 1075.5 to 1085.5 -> -0.18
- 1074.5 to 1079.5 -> -0.10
